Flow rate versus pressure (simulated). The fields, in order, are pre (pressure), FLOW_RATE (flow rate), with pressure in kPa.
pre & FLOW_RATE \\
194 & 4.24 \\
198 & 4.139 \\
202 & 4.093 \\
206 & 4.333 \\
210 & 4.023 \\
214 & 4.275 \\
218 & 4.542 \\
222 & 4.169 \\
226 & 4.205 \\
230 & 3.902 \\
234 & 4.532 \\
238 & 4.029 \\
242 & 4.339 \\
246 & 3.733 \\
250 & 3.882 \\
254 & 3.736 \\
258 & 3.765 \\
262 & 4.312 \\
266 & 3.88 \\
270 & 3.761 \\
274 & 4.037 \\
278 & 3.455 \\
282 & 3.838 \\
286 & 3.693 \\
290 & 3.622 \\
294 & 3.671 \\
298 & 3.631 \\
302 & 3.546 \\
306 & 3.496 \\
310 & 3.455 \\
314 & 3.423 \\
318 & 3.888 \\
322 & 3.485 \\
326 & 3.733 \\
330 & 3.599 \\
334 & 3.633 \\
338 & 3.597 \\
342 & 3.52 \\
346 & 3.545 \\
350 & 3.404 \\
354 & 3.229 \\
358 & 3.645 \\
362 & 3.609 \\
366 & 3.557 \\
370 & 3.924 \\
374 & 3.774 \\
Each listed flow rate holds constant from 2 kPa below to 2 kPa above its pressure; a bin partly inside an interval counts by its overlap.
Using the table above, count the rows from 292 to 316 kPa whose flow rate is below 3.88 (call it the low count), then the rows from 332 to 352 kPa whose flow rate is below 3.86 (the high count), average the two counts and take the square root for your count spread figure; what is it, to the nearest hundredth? 2.35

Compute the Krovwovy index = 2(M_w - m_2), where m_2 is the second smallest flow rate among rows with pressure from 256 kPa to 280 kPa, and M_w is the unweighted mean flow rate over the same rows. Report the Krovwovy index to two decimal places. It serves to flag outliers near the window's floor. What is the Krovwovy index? 0.21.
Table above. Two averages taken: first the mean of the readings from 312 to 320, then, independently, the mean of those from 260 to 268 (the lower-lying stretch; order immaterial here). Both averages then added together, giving 7.75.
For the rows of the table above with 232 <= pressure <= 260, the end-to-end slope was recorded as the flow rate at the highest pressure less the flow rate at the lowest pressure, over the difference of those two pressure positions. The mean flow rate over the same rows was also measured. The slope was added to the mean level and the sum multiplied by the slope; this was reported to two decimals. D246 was -0.13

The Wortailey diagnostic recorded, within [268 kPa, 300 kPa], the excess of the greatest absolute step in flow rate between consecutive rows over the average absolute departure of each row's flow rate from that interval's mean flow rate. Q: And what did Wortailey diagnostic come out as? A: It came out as 0.458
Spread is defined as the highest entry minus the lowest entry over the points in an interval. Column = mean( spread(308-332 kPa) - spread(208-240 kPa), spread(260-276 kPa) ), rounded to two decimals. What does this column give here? 0.19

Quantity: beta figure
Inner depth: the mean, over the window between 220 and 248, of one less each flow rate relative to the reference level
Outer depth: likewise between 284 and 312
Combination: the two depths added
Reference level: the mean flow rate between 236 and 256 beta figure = 0.04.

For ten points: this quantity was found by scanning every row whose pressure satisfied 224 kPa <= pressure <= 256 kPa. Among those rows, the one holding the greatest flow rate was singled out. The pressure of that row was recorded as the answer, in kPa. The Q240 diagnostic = 234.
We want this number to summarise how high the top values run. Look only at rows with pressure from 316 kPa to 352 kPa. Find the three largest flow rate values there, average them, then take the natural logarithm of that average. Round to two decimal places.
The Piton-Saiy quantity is 1.32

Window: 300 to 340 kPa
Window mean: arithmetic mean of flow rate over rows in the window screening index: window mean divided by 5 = 0.72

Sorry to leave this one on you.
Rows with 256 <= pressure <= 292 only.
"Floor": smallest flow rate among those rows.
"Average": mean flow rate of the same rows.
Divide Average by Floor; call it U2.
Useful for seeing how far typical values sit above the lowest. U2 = 1.11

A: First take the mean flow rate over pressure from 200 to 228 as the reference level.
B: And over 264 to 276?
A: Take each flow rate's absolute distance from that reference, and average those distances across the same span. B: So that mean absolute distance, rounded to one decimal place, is 0.3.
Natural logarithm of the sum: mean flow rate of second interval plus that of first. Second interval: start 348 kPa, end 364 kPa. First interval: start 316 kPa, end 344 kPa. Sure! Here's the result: 1.96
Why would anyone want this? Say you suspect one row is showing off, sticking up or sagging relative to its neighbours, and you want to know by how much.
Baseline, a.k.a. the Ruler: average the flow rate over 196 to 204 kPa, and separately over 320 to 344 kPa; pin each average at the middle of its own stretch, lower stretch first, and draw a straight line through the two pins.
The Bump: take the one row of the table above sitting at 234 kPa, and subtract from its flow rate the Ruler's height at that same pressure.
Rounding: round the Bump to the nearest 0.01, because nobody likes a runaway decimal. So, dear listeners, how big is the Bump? 0.55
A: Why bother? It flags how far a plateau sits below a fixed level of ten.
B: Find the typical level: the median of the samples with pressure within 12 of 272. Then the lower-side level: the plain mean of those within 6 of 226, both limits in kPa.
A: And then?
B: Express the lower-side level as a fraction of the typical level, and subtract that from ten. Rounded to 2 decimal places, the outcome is 8.94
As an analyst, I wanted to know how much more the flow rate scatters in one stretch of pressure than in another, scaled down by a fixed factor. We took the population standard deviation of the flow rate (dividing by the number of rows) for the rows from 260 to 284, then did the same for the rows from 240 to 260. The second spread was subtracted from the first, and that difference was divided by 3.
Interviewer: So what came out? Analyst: 0.010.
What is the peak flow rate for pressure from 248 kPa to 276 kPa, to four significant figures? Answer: 4.312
